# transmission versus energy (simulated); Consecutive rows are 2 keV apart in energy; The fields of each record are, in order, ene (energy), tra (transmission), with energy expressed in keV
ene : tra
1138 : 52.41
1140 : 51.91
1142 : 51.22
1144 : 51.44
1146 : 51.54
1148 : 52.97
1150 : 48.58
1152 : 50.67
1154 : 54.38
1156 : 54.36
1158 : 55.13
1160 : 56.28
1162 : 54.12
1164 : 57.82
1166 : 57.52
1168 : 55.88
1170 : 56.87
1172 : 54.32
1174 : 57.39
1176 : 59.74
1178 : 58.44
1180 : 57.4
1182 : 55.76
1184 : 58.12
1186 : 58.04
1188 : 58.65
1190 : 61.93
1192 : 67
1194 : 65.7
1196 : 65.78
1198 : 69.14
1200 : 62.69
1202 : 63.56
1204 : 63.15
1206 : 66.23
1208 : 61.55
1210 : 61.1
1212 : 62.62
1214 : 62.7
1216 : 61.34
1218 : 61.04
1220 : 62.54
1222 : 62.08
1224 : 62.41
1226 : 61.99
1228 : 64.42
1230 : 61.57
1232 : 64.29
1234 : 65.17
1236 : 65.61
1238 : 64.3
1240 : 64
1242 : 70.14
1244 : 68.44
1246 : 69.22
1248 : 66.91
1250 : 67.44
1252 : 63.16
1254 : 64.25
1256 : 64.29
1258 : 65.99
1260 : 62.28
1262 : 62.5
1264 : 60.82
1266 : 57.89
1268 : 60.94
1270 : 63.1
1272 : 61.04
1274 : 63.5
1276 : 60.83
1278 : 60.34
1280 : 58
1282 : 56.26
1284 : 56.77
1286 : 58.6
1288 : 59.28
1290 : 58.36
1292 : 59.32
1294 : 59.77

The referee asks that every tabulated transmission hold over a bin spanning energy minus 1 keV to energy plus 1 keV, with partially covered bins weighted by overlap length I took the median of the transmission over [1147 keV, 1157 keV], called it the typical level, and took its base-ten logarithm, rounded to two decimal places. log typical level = 1.72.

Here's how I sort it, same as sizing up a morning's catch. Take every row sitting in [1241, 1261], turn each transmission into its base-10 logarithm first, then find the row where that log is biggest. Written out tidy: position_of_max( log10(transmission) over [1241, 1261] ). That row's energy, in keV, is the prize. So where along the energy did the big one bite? 1242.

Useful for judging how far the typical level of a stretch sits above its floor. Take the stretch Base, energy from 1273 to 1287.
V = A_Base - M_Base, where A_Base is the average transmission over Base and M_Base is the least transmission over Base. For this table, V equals 2.9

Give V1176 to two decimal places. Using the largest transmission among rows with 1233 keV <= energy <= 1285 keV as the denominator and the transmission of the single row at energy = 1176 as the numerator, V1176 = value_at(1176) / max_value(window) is 0.85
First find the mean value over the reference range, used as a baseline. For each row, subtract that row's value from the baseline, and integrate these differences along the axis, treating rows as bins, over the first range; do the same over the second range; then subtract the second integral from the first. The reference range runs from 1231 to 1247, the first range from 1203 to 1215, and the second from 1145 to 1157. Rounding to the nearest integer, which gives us -130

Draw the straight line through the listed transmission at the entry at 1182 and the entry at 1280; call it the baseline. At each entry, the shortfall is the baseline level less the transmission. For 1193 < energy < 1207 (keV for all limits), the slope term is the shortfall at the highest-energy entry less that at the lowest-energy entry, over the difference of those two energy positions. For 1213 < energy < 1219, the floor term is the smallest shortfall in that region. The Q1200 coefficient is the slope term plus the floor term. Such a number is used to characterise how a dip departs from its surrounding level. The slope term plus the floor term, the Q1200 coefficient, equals -6.2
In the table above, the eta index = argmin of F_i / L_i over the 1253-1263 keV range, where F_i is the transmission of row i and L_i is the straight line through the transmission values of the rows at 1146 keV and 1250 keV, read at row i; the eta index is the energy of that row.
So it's 1262 keV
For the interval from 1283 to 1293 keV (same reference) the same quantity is 1284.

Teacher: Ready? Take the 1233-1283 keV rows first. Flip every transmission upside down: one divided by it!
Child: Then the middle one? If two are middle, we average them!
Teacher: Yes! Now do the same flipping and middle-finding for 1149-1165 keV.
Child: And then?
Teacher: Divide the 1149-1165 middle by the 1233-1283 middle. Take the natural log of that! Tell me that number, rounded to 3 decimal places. 0.155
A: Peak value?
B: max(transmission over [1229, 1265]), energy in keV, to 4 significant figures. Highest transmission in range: 70.14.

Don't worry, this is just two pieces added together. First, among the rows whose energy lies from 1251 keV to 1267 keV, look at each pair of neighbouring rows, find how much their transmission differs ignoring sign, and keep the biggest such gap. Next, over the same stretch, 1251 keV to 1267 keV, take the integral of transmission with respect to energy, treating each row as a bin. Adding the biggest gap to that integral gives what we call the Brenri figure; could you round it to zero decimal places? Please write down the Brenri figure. 1006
